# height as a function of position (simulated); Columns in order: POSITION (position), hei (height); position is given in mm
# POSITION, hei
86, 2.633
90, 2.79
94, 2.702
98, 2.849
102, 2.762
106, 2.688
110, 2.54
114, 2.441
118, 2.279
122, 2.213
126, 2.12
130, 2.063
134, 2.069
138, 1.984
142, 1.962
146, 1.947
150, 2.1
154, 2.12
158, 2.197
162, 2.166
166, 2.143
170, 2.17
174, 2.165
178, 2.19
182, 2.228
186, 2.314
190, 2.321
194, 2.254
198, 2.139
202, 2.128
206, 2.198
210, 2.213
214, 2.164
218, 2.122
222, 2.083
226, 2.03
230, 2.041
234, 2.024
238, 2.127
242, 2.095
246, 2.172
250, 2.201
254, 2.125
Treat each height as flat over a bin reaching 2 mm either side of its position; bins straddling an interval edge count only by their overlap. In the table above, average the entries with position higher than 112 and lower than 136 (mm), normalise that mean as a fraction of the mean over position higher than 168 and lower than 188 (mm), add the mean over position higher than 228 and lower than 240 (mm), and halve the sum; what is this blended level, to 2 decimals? 1.53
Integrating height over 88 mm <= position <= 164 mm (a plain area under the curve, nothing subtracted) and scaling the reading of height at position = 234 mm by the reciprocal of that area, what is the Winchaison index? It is 0.0115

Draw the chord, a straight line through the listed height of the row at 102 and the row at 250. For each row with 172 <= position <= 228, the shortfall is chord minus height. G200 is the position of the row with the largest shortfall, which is 174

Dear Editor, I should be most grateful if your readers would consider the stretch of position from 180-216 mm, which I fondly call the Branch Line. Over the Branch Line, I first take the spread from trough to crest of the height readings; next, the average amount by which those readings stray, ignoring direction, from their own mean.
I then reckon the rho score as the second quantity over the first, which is 0.284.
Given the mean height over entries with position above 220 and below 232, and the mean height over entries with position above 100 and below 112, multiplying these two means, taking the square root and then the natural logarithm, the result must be 0.85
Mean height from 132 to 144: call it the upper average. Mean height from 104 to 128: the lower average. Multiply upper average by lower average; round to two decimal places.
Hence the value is 4.77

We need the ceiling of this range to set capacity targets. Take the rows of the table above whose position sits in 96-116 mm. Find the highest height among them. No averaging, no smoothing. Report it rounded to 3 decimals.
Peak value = 2.849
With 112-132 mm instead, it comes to 2.441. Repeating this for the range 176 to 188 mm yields 2.314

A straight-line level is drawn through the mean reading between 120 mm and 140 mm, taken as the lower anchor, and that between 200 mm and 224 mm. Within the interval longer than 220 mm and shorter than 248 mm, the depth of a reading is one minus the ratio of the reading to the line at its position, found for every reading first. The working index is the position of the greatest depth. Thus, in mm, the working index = 234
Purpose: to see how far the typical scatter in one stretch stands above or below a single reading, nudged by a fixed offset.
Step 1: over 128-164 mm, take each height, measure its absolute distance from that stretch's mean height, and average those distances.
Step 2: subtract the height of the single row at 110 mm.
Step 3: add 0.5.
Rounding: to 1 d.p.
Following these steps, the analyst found -2.0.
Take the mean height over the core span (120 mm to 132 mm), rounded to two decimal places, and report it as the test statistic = 2.13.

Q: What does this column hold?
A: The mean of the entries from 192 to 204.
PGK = 2.17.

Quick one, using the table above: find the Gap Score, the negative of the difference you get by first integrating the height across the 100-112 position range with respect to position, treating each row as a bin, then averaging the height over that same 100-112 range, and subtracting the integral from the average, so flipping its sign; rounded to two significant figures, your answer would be 29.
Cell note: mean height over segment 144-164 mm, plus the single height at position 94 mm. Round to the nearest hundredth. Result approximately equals 4.81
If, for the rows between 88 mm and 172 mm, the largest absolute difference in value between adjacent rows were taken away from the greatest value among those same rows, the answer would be 2.69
